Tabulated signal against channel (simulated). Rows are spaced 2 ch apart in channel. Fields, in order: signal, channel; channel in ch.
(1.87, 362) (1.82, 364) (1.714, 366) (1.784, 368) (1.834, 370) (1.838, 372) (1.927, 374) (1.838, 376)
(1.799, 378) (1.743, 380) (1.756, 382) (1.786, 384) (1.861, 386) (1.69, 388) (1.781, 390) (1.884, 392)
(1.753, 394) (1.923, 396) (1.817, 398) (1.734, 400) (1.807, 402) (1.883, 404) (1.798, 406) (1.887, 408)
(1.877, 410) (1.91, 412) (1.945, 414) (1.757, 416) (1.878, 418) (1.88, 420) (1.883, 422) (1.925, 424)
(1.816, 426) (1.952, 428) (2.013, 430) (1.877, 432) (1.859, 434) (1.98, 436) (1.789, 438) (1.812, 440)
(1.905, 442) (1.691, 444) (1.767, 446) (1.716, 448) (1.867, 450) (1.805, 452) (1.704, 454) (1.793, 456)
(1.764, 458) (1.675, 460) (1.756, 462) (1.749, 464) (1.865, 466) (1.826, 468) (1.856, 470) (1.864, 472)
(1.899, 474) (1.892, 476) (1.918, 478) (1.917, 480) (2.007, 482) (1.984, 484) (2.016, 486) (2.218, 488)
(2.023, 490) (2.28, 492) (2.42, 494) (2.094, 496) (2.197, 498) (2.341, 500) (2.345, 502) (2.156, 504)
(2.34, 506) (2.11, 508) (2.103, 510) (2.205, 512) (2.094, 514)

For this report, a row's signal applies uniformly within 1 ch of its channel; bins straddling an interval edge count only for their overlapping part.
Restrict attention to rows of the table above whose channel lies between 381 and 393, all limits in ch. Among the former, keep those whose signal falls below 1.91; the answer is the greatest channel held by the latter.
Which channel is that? 392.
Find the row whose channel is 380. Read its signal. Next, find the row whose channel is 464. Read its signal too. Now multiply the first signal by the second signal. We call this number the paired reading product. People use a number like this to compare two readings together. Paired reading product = 3.05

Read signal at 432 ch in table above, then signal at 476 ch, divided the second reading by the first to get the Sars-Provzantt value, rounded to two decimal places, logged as 1.01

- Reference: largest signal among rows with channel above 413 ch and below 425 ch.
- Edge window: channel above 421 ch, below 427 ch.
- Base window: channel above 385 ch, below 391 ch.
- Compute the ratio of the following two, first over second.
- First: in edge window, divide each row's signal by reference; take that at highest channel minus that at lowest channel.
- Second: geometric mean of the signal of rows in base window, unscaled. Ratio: -0.019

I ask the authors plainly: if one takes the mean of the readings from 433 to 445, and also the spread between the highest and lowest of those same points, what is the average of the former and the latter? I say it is 1.06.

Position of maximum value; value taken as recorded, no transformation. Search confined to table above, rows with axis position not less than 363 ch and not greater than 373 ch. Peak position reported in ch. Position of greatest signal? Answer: 372 ch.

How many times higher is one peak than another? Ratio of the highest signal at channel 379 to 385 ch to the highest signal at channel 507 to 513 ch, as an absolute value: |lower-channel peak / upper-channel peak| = 0.81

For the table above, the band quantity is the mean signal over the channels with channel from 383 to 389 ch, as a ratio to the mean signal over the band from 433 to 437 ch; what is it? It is 0.927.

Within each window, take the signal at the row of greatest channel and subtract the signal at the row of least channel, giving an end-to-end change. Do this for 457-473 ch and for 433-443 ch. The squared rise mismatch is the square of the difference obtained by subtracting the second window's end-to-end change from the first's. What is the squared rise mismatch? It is 0.0029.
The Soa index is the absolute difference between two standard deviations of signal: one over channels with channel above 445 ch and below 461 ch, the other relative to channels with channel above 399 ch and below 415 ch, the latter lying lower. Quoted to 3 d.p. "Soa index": 0.007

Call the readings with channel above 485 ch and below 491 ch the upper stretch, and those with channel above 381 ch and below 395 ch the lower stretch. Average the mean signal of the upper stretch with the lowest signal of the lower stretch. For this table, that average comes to 1.89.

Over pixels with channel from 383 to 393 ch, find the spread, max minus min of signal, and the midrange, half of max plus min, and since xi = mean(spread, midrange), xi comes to 0.99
